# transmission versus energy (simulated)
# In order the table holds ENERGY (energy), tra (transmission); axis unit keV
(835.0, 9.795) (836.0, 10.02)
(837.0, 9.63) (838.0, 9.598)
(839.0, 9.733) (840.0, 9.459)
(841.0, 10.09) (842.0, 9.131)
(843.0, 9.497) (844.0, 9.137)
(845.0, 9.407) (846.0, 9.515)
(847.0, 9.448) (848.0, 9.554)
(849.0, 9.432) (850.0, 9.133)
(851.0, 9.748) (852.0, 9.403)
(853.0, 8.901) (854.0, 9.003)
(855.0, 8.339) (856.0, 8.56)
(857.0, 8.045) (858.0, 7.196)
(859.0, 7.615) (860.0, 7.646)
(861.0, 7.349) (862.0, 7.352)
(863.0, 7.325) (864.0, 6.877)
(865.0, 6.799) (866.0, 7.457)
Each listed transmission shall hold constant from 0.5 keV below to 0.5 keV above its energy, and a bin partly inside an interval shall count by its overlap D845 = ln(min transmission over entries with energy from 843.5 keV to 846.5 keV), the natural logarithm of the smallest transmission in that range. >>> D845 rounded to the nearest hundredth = 2.21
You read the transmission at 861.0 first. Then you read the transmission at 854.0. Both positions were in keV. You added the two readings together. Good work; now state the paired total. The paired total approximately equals 16.4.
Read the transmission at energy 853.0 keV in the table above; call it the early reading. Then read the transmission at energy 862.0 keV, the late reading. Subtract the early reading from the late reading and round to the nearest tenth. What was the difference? -1.5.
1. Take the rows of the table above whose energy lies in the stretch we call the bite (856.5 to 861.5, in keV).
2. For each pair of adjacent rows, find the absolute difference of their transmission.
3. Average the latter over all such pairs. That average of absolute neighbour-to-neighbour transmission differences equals 0.399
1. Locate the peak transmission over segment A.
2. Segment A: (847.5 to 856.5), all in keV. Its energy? 851.0 keV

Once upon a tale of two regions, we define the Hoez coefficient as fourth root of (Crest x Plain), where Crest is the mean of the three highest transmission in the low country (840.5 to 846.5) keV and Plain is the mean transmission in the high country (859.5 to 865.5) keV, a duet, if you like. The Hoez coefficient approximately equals 2.89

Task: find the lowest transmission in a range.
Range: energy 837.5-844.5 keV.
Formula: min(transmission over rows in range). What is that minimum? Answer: 9.131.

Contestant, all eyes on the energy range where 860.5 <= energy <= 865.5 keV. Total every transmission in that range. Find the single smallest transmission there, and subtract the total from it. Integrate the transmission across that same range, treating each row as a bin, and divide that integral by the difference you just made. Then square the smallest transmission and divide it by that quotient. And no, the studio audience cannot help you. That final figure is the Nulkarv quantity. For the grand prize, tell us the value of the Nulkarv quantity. -37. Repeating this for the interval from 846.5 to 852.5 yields -70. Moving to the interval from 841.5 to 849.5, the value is -73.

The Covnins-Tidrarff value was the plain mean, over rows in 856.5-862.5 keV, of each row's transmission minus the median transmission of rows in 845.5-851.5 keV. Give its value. -1.9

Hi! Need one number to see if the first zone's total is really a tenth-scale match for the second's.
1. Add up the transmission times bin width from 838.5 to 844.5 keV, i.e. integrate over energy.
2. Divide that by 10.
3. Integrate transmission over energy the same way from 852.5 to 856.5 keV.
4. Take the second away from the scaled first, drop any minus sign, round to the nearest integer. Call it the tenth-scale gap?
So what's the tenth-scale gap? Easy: 29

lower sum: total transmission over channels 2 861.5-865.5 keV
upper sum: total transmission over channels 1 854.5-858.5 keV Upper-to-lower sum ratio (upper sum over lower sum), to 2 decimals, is 1.13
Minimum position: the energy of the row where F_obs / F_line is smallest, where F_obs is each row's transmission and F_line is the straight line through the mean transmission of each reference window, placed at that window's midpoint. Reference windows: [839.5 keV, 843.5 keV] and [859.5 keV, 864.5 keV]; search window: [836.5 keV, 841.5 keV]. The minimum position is 837.0 keV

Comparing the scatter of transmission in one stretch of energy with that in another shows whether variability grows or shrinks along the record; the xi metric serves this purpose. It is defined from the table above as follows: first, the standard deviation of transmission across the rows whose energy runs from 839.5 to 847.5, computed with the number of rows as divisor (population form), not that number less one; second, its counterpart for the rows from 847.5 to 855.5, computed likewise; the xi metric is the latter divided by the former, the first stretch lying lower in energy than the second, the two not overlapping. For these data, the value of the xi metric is 1.5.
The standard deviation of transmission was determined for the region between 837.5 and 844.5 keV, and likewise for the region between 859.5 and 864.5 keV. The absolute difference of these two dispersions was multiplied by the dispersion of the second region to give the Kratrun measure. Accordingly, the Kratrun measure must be 0.02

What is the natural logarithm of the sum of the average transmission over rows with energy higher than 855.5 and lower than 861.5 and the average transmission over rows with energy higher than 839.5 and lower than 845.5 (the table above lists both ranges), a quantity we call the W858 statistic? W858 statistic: 2.84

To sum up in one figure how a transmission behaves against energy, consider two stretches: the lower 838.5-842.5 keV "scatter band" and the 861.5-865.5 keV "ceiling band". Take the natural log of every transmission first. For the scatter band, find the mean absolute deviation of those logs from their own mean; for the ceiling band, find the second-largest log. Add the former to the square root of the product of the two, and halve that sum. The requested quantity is 0.14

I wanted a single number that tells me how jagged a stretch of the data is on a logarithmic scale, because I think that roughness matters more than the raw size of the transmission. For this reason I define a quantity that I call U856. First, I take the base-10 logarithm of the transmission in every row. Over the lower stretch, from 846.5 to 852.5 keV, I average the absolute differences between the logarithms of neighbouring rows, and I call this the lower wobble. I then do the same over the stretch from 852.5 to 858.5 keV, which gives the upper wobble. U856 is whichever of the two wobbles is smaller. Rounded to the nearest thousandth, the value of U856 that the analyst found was 0.014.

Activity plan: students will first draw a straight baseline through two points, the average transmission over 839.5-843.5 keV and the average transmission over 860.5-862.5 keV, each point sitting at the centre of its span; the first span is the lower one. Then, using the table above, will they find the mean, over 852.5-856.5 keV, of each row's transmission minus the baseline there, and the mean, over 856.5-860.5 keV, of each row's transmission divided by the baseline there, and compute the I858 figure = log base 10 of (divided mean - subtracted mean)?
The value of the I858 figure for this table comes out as -0.39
